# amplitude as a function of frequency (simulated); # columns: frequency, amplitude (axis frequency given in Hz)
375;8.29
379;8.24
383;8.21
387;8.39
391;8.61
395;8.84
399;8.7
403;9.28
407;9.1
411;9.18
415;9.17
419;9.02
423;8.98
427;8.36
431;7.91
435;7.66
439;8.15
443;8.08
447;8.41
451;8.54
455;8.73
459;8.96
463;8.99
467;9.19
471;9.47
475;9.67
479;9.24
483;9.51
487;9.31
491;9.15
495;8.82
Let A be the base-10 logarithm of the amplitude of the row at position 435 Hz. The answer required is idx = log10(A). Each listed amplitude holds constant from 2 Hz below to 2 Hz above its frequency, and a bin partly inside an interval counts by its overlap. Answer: -0.053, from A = 0.884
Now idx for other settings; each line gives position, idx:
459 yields -0.021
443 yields -0.042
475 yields -0.006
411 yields -0.016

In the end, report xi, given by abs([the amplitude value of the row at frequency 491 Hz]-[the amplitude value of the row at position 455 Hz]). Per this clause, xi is 0.4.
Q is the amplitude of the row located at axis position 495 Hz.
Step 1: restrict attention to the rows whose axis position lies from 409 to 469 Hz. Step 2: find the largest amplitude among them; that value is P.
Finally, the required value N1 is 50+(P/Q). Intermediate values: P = 9.19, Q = 8.82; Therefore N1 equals 51.04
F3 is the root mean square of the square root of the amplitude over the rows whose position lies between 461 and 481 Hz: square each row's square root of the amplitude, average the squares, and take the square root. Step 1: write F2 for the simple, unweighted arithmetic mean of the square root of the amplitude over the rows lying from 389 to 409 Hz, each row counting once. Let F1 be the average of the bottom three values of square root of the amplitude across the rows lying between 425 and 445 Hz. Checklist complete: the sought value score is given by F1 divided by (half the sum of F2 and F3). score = 0.93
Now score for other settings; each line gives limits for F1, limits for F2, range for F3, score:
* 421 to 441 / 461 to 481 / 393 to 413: 0.93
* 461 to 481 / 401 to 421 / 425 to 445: 1.03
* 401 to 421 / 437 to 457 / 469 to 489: 1.01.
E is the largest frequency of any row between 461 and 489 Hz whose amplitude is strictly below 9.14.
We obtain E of 463 Hz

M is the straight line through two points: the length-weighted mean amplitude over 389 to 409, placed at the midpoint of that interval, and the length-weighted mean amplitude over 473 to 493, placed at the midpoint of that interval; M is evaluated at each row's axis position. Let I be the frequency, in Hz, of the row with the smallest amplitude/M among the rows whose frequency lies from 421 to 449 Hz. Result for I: 435 Hz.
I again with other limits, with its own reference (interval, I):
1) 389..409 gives 391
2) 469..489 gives 479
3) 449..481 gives 451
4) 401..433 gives 431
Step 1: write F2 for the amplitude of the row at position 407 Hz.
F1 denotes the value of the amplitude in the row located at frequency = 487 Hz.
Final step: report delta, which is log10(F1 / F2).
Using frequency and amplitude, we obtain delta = 0.01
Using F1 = 9.31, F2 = 9.1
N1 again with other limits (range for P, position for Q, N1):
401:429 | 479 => 51.00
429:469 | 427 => 51.10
